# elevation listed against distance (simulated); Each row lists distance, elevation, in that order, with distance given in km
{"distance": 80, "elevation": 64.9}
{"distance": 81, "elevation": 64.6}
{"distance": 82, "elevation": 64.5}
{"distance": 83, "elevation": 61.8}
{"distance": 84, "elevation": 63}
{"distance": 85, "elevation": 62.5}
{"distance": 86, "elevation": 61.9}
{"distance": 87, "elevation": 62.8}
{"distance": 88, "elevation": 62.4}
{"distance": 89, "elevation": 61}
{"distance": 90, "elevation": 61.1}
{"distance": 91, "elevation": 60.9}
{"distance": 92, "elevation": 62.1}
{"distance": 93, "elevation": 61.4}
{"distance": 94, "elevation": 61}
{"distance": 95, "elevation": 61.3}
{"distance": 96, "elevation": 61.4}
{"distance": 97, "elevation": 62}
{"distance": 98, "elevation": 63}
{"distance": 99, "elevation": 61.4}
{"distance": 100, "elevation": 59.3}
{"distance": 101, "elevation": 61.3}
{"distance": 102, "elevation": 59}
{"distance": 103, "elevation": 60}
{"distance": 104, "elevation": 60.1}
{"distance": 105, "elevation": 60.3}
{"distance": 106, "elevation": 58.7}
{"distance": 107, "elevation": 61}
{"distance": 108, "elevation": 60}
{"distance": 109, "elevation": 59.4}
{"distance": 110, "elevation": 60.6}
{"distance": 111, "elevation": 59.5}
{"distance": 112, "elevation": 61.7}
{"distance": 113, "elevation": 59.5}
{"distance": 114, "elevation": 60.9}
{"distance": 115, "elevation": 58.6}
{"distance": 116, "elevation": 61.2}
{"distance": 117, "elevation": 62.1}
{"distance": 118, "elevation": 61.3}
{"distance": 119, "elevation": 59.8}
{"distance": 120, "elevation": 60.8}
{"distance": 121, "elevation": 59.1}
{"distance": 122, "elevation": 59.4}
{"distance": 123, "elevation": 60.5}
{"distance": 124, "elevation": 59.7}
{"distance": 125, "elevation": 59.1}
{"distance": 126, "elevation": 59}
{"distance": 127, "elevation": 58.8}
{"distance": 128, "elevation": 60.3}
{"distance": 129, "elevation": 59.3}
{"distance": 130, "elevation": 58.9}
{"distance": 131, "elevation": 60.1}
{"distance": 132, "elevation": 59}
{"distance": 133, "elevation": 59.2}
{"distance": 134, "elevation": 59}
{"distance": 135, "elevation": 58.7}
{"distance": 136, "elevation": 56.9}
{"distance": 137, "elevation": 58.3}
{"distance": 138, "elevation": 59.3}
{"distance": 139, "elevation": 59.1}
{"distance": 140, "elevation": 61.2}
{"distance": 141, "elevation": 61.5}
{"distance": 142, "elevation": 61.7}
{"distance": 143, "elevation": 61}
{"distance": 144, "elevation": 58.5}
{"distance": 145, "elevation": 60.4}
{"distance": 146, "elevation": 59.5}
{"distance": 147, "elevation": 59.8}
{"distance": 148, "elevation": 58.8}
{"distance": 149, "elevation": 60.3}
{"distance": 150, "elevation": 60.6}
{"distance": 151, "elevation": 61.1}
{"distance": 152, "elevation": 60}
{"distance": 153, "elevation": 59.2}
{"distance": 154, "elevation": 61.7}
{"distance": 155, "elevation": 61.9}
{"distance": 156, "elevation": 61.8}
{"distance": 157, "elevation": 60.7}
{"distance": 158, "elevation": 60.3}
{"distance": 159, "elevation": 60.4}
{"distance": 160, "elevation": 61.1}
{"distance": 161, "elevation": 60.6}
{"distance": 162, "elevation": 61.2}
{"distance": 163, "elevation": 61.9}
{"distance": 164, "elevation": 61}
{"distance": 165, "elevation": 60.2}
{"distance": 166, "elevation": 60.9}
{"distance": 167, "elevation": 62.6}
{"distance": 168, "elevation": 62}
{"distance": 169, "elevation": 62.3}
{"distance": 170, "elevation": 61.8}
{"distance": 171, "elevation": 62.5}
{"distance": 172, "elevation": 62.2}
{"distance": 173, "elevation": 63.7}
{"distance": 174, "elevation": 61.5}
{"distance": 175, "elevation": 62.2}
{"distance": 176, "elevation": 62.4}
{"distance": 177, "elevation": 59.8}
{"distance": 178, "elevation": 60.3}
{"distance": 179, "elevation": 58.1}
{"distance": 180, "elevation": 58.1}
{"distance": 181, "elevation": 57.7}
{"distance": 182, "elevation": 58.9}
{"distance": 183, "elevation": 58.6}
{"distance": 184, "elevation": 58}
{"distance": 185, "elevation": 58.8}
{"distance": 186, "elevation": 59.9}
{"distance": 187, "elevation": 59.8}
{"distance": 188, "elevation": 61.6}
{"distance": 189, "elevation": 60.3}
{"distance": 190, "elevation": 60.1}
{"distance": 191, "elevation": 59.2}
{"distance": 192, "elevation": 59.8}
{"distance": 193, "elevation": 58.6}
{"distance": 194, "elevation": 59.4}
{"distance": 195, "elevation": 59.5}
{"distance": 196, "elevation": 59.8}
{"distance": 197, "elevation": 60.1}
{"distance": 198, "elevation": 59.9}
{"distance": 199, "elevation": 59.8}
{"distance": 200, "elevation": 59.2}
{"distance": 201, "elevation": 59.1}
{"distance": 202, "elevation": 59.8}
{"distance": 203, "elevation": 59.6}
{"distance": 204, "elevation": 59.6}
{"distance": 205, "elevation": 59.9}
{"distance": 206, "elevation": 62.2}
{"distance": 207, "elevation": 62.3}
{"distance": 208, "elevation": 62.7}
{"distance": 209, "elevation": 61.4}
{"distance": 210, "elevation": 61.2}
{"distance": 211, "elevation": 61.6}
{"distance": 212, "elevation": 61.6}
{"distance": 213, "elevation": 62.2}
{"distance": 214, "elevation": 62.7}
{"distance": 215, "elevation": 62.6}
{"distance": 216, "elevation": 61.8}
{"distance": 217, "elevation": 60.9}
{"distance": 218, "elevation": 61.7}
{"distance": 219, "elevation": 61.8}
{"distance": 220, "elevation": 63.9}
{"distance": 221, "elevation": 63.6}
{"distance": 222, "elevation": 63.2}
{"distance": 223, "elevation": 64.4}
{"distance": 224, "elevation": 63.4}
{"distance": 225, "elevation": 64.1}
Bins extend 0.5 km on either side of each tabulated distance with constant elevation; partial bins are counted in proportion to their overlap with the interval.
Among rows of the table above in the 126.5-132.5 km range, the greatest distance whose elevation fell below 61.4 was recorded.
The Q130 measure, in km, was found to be 132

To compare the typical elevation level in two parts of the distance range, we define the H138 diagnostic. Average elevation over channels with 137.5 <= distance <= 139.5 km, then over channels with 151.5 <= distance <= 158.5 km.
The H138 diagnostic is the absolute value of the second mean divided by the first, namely 1.03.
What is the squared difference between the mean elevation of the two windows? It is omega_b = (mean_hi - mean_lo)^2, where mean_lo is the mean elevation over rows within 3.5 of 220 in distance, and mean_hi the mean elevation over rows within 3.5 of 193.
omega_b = 11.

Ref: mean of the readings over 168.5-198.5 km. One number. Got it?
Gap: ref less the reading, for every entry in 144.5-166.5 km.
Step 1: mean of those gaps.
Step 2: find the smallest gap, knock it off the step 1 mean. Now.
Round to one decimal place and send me 1.3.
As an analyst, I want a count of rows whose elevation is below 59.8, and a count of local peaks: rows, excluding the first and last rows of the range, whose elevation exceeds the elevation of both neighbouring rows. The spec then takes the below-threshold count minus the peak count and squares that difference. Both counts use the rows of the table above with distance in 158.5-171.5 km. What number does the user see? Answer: 16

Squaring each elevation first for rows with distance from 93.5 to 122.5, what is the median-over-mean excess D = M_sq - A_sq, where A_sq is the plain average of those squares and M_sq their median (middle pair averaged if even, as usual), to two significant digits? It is 14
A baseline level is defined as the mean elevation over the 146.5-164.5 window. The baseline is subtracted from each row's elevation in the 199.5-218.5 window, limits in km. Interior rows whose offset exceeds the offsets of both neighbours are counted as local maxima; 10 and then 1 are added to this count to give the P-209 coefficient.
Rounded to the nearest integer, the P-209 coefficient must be 14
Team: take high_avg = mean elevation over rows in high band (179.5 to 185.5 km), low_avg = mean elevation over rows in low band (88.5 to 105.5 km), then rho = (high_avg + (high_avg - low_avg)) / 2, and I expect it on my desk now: 27.9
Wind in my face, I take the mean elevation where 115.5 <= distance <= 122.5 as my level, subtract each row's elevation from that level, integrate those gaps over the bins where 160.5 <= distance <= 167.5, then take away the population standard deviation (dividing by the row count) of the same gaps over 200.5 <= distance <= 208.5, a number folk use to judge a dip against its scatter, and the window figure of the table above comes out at -6.1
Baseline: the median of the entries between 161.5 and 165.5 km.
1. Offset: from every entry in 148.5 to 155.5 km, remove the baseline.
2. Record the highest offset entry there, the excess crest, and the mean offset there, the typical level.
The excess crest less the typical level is 1.21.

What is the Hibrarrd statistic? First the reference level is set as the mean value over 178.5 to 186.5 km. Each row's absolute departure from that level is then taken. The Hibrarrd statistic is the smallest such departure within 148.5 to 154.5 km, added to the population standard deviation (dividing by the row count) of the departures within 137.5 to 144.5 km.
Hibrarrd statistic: 1.9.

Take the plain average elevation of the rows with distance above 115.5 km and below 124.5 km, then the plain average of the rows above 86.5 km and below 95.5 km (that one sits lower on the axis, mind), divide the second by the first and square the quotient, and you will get 1.037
